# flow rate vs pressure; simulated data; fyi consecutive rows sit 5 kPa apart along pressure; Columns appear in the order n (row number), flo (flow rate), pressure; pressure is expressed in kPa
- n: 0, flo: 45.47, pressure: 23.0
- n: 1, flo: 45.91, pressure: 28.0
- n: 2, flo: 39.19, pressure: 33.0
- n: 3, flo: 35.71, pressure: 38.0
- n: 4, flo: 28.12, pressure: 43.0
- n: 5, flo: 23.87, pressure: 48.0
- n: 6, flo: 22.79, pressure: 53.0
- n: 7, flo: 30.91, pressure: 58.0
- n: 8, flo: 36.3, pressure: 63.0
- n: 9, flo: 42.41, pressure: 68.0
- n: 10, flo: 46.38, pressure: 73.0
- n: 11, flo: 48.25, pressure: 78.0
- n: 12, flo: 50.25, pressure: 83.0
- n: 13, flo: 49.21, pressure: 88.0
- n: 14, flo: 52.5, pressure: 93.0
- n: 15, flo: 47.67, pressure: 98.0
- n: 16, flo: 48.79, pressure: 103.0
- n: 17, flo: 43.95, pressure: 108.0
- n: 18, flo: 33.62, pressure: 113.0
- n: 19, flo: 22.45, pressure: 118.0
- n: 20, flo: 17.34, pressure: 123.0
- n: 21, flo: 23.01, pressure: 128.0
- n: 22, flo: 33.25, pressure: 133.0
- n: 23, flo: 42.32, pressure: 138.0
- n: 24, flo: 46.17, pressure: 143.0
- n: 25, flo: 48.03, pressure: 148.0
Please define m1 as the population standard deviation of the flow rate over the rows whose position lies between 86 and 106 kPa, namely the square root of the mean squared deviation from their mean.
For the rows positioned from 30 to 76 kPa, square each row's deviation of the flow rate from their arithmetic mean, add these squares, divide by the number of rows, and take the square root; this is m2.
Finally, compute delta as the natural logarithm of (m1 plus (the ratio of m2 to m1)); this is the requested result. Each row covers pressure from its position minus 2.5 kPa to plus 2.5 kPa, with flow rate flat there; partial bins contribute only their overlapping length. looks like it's 1.80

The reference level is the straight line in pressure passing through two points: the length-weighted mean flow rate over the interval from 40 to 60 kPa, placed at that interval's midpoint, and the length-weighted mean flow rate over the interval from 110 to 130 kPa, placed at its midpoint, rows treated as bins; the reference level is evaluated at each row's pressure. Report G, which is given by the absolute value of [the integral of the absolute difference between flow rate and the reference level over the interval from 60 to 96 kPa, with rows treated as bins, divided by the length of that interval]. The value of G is 20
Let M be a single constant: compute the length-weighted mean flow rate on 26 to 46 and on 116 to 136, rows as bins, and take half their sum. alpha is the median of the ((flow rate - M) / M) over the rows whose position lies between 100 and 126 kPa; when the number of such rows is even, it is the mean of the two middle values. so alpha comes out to 0.1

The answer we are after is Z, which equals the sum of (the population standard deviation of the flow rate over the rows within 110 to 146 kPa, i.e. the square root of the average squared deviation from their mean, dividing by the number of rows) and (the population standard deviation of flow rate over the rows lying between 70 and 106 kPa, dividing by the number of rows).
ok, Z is 12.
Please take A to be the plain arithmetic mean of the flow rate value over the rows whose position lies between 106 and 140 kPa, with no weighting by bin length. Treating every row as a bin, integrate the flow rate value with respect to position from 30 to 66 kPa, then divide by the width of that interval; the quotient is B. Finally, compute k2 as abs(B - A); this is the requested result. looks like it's 1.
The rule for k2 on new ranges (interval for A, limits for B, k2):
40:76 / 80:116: 13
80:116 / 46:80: 11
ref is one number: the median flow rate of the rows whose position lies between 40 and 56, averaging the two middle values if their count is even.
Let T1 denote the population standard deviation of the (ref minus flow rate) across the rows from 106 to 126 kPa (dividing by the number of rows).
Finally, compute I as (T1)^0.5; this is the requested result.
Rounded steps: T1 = 10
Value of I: 3.2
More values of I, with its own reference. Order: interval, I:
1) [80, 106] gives 1.3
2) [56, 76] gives 2.4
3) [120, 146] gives 3.3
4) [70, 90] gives 1.2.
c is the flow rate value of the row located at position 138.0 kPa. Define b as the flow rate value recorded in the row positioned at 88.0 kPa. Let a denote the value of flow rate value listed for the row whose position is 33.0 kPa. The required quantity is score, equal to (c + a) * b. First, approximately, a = 39.19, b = 49.21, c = 42.32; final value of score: 4011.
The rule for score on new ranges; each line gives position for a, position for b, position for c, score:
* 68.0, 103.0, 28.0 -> 4309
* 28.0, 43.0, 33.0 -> 2393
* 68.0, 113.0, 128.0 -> 2199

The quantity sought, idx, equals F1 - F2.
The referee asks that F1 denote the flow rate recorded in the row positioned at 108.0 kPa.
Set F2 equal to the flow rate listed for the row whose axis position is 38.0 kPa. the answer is 8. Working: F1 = 43.95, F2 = 35.71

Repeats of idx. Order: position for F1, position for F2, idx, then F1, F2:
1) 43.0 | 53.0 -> 5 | 28.12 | 22.79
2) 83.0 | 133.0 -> 17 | 50.25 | 33.25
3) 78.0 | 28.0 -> 2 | 48.25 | 45.91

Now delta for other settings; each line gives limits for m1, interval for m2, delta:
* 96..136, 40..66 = 2.47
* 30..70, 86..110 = 1.96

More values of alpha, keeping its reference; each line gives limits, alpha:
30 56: -0.1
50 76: 0.2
